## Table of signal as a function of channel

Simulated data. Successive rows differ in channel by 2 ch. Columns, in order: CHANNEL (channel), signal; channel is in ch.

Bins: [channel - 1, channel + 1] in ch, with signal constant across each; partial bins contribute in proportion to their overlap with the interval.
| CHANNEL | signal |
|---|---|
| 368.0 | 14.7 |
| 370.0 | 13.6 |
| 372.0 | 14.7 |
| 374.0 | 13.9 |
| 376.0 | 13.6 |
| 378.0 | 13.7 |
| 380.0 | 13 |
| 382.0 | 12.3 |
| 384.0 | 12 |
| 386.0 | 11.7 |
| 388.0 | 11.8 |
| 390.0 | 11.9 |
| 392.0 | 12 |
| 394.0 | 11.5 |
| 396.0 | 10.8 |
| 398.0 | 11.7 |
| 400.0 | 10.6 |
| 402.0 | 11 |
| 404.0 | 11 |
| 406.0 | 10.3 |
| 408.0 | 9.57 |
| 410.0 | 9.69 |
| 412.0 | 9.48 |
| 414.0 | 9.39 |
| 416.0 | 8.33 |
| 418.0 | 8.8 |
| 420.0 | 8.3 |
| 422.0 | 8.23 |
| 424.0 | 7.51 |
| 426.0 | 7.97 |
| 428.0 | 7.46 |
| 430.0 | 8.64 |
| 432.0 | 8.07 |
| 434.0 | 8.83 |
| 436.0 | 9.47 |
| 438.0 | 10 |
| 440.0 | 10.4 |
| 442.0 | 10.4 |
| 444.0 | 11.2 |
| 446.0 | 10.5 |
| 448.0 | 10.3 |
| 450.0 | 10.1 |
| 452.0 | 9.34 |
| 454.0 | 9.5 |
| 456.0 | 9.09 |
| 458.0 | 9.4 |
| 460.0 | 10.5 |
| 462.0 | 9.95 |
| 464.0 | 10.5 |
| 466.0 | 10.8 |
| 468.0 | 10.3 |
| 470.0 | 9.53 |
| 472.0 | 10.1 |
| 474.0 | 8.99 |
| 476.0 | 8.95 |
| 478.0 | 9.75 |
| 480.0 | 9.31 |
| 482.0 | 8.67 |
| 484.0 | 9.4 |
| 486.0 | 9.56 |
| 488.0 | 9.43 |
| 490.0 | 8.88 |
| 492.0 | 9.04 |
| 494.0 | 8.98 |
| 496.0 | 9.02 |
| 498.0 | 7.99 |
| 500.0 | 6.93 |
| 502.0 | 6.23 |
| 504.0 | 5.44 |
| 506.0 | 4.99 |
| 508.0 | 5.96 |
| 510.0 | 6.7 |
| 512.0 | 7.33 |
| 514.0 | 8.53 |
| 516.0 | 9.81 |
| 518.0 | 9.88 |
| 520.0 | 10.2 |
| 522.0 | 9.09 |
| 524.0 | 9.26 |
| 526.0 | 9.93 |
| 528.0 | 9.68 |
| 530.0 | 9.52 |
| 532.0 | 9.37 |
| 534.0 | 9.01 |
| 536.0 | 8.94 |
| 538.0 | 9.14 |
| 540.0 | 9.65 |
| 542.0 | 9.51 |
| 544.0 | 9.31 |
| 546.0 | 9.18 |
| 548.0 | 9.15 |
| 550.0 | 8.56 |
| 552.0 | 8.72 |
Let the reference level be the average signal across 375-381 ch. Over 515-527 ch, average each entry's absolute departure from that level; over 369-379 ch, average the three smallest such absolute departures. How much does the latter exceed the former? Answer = -3.5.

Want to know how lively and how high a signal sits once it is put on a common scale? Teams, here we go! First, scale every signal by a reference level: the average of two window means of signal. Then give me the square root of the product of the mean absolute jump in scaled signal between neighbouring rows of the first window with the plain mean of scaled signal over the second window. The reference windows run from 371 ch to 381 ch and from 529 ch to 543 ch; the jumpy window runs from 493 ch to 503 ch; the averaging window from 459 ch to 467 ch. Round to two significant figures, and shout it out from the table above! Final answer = 0.24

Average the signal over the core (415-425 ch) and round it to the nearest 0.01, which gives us 8.23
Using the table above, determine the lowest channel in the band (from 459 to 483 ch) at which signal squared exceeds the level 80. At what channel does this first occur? 460.0 ch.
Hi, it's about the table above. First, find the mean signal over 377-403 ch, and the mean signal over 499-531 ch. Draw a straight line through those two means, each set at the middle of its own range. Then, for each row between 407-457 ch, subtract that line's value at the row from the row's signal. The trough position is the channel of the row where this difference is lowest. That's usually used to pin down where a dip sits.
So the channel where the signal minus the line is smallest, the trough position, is 424.0 ch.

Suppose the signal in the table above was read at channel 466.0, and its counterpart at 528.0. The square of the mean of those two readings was 105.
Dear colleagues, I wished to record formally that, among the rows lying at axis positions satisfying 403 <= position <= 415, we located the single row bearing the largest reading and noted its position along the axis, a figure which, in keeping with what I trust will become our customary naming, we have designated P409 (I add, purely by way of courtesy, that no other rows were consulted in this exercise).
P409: 404.0 ch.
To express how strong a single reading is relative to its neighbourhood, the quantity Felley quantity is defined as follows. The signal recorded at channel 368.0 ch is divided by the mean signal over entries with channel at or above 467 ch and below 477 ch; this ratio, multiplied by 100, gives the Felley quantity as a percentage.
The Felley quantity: 154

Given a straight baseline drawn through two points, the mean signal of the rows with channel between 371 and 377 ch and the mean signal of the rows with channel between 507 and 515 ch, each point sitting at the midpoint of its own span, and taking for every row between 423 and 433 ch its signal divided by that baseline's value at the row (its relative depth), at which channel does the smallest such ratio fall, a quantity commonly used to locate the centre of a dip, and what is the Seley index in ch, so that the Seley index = 424.0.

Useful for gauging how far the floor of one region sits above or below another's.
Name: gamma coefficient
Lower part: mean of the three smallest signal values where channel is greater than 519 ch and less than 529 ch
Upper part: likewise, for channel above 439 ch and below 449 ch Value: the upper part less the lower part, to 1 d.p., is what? 1.0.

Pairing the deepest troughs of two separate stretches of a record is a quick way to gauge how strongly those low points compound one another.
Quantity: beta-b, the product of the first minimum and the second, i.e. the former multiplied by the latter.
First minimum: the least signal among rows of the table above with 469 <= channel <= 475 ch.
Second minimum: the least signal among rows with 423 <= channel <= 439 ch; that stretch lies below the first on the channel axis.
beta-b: 67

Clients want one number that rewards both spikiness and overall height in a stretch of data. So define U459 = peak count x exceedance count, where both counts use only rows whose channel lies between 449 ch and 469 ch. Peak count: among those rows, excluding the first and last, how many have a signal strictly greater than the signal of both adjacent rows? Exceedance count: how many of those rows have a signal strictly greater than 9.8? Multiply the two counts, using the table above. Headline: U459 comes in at 18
